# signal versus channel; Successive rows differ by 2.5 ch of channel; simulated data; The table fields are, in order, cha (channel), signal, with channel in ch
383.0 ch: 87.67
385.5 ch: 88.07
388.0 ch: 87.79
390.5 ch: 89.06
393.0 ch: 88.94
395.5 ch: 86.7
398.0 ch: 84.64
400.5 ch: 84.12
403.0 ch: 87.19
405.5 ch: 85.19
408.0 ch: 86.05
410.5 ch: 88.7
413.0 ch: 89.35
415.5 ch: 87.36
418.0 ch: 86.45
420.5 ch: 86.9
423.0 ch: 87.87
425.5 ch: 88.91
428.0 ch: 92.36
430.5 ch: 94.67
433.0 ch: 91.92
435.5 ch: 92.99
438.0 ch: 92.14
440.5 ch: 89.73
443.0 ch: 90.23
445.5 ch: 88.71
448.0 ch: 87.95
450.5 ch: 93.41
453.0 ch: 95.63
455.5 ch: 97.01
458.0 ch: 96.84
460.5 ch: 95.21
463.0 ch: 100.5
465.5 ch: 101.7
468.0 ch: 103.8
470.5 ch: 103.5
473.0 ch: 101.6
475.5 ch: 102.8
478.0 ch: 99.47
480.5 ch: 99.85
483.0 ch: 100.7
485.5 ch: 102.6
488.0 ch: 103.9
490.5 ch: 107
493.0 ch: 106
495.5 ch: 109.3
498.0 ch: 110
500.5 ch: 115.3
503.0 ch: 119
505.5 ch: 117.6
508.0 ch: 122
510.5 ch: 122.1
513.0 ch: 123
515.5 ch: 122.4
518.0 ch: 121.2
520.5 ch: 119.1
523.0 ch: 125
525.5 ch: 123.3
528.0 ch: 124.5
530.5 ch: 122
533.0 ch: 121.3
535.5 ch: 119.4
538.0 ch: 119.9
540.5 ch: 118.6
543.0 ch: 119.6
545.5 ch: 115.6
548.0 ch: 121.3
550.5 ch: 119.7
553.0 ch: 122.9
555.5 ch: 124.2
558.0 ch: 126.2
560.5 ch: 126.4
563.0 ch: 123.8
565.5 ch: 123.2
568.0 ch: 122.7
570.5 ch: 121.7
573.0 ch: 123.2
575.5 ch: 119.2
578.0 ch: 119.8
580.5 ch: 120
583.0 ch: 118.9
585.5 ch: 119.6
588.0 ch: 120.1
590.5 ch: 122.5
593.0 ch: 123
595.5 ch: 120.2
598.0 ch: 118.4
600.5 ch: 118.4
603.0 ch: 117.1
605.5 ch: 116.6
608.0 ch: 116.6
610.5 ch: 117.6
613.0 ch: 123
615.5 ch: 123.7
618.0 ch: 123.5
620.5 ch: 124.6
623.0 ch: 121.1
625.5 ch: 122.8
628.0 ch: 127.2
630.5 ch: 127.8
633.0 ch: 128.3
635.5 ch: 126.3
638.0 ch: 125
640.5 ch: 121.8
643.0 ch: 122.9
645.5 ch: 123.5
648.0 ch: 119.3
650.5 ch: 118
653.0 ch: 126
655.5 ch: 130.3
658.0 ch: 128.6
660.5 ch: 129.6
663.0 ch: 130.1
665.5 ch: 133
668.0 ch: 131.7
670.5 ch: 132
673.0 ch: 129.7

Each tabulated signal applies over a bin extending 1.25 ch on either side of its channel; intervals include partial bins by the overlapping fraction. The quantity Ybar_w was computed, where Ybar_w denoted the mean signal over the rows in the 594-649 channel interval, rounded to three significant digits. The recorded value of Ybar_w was 122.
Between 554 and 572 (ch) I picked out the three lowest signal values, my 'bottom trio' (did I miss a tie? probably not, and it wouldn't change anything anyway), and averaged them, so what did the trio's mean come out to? 123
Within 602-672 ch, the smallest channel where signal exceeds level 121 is 613.0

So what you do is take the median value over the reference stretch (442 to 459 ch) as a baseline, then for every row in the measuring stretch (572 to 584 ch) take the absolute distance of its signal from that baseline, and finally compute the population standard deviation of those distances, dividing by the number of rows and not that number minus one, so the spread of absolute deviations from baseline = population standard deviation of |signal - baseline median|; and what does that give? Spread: 1.54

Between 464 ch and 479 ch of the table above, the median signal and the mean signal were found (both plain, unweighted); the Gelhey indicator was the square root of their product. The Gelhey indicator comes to 102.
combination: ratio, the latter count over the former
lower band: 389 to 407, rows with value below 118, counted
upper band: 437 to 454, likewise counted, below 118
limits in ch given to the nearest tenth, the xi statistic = 1.0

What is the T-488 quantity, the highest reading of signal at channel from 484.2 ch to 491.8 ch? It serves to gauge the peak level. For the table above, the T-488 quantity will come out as 107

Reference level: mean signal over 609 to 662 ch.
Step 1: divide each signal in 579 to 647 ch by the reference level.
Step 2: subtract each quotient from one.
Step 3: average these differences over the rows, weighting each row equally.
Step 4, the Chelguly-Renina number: 0.02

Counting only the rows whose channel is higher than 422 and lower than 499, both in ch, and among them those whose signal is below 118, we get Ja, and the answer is 31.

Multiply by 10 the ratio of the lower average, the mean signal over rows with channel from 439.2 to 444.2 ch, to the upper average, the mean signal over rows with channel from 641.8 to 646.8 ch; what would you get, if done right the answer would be 7.3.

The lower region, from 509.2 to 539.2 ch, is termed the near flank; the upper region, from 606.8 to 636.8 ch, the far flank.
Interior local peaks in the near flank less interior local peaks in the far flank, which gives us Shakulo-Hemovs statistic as 0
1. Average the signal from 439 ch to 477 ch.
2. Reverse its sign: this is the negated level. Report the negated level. -97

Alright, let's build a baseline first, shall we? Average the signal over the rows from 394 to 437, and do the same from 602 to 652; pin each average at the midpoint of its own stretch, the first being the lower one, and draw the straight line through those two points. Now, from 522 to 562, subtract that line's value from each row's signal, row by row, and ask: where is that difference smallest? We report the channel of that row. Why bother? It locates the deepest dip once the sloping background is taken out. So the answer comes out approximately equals 545.5 ch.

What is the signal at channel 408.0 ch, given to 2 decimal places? 86.05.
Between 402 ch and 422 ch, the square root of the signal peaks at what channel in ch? 413.0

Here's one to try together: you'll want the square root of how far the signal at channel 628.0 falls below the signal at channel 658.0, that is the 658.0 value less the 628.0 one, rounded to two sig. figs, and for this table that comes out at 1.2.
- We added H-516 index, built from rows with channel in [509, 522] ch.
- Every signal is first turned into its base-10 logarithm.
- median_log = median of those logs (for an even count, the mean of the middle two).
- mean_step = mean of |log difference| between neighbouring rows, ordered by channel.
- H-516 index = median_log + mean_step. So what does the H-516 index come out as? 2.09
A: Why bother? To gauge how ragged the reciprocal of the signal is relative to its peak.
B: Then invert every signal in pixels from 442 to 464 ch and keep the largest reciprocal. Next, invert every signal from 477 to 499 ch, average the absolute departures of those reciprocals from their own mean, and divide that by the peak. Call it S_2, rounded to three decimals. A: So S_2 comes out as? 0.027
